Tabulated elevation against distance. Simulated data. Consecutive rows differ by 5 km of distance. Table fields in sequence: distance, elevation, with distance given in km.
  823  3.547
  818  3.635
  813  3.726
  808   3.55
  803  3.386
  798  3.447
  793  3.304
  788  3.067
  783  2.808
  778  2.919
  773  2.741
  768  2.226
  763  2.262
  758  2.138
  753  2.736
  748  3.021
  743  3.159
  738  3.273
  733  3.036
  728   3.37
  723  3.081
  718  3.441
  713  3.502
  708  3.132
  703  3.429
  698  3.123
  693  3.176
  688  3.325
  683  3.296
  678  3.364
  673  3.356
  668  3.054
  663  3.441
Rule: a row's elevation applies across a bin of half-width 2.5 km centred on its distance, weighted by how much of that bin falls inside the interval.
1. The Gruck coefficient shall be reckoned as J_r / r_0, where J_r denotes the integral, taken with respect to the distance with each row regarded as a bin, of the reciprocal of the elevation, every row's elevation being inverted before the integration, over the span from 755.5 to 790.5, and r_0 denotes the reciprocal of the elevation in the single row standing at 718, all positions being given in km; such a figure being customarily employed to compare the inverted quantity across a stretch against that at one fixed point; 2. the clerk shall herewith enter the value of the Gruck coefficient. 47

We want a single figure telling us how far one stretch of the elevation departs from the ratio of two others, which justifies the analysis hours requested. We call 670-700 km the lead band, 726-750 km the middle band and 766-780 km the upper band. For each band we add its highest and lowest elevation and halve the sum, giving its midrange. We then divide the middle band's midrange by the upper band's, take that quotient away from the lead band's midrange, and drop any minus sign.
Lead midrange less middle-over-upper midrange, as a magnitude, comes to 2.0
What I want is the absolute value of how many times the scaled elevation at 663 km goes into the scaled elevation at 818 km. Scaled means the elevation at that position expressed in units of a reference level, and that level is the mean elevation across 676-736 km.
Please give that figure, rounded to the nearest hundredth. 1.06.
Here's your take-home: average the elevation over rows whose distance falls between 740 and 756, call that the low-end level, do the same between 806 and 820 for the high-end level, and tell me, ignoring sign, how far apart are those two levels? 0.7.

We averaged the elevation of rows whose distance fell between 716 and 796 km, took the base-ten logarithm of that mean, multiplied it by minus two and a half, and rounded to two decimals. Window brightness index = -1.16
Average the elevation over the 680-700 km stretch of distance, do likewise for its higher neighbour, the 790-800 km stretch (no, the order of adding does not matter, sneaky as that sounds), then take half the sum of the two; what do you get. 3.30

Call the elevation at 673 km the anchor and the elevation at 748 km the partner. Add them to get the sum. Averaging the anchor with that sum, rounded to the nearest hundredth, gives 4.87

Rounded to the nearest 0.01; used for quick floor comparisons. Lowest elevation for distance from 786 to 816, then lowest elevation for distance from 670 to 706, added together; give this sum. 6.19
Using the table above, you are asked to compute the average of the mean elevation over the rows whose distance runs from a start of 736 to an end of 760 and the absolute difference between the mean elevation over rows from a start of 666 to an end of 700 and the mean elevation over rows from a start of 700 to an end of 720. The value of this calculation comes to 1.50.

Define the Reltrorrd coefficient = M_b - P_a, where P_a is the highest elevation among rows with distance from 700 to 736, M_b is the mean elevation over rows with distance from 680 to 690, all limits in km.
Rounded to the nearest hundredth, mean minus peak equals -0.19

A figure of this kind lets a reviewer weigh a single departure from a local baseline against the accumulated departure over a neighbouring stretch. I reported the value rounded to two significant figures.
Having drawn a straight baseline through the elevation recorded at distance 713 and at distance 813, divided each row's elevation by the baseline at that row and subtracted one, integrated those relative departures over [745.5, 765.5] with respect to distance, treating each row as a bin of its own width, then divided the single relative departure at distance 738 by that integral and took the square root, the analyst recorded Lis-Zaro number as 0.12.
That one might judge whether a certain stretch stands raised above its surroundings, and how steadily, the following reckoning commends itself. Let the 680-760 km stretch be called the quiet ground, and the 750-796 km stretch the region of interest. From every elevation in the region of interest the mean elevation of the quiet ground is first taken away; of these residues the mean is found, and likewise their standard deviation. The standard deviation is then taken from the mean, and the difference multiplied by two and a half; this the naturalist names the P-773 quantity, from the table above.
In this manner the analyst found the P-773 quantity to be -2.1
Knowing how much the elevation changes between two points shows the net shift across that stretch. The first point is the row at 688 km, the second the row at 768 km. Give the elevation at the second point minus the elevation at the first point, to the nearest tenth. -1.1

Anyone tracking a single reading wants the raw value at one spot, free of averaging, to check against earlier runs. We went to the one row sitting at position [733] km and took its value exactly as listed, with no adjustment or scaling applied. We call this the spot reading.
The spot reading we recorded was 3.036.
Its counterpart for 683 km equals 3.296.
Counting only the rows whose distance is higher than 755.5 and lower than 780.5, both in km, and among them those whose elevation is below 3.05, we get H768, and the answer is 5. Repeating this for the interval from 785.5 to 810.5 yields 0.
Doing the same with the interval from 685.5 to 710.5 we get 0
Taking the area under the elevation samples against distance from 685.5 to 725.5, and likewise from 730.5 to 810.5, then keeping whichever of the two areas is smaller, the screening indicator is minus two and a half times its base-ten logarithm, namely -5.29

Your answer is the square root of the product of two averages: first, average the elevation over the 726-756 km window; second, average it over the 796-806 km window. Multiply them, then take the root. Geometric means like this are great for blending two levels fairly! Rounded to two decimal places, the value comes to 3.25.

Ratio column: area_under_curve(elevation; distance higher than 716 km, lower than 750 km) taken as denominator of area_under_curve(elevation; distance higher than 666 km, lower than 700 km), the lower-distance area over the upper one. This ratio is 1.0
